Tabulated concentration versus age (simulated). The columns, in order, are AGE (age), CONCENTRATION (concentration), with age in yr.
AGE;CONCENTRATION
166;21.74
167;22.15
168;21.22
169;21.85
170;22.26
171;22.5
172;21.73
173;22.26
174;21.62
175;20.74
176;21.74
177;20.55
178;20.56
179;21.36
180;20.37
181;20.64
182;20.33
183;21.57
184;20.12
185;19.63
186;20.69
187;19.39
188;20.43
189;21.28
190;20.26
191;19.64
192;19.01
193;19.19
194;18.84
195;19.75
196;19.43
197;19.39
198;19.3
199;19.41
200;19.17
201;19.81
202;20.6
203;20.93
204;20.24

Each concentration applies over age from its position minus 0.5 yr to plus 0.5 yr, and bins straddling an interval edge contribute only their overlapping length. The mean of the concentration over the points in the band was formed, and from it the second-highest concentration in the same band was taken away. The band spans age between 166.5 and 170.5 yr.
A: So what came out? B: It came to -0.28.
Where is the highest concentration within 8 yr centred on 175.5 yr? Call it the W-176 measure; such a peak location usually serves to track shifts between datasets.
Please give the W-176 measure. 173 yr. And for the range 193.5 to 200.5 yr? 195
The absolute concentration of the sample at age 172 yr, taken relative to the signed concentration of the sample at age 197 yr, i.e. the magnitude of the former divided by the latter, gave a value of 1.12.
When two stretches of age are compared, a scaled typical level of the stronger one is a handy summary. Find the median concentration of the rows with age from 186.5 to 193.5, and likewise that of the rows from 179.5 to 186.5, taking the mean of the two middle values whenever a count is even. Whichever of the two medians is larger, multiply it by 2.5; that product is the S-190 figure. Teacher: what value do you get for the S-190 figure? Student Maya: 50.9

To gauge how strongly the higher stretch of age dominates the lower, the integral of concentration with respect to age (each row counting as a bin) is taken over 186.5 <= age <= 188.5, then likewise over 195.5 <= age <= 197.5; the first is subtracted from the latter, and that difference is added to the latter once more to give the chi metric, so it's 37.8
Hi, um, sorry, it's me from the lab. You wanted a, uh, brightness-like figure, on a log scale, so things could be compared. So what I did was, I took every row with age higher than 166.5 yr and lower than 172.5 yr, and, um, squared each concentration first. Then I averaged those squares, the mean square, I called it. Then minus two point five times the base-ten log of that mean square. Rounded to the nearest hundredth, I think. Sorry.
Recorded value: -6.71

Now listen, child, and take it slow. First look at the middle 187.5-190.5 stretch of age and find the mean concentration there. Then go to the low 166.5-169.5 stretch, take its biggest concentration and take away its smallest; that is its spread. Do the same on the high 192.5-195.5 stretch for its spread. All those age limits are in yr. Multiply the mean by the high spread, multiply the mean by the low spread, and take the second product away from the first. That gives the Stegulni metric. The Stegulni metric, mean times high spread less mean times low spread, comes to 0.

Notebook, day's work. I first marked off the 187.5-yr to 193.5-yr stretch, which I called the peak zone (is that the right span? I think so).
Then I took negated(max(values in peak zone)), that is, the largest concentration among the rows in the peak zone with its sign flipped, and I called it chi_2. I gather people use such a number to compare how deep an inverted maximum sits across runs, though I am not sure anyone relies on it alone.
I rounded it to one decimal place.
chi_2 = -21.3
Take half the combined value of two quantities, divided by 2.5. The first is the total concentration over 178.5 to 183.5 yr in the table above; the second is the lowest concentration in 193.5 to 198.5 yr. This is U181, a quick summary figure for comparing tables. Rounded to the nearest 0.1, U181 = 24.6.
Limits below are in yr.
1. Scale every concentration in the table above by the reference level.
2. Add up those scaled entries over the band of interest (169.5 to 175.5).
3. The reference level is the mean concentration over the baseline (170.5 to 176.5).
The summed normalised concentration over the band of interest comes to 6.0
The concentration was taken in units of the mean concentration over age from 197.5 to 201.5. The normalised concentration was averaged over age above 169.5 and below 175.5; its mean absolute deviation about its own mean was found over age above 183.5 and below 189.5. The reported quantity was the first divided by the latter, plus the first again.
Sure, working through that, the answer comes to 41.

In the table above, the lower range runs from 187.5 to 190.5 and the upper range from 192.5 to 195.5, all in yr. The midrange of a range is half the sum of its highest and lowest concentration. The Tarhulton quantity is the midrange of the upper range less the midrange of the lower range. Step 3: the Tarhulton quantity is -1.5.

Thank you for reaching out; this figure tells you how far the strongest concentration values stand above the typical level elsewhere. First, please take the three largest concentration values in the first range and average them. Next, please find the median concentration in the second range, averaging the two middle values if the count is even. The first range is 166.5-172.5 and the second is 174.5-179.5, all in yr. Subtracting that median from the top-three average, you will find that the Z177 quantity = 1.6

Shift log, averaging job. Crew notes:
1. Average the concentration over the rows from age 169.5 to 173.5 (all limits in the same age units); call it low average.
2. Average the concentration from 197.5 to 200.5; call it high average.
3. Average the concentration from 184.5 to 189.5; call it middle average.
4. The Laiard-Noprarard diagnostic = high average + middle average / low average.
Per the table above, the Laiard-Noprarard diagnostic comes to 20.2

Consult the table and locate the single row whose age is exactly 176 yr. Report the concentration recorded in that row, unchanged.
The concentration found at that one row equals 21.74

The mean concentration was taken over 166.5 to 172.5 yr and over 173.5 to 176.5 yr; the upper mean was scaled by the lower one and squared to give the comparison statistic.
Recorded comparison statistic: 0.95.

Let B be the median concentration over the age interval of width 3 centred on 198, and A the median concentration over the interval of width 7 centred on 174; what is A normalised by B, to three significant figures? 1.12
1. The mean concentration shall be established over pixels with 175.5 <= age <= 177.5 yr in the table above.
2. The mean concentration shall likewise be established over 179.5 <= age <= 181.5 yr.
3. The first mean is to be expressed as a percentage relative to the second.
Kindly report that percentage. 103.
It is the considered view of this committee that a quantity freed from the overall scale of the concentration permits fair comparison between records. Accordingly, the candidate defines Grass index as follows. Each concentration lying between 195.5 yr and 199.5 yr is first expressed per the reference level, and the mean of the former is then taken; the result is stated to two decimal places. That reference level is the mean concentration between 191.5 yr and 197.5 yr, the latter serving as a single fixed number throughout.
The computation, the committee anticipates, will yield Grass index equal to 1.01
